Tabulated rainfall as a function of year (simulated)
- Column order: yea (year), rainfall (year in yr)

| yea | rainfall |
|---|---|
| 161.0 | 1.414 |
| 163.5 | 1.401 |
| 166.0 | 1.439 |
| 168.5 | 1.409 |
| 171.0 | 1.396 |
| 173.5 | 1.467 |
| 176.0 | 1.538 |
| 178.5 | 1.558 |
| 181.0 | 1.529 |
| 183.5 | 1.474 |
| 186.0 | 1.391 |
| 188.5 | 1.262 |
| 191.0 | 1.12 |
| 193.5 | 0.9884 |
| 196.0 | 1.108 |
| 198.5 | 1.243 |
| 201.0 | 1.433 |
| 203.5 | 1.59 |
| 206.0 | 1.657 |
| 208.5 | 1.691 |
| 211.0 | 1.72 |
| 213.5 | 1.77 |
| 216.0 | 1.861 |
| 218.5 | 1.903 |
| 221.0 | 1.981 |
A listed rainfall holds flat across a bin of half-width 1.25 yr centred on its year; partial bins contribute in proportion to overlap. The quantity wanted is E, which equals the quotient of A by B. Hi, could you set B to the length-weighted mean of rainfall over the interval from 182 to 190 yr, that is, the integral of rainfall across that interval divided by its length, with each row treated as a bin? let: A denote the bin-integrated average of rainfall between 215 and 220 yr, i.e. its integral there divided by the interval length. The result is 1.38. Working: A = 1.89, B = 1.37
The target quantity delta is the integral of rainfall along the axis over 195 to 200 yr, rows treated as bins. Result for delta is 6.0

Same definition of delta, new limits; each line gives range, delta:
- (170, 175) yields 7.2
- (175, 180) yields 7.7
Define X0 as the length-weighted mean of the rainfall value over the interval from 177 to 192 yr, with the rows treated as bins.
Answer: 1.4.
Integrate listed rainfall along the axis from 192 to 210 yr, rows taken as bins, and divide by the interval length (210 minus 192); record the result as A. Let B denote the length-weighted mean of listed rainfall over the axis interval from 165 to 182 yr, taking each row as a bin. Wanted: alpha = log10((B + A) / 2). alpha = 0.156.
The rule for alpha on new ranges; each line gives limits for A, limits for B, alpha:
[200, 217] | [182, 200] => 0.163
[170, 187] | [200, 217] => 0.198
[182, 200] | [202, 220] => 0.172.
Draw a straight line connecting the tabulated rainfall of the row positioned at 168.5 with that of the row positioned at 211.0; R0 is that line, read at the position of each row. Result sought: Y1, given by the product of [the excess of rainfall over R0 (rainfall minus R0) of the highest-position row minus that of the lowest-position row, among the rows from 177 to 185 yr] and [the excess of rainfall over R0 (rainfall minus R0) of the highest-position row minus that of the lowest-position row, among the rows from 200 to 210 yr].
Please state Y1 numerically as -0.02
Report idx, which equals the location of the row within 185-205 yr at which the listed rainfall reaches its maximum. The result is 203.5 yr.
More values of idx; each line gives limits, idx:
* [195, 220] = 218.5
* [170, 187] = 178.5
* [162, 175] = 173.5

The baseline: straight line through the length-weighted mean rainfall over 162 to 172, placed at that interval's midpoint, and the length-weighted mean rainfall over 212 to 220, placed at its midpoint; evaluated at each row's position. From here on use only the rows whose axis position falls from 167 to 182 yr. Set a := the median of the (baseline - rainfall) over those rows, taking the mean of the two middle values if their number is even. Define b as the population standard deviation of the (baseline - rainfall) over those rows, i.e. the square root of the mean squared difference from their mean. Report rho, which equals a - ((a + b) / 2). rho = -0.015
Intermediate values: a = 0.00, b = 0.03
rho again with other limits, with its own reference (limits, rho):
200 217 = 0.002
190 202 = 0.189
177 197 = 0.007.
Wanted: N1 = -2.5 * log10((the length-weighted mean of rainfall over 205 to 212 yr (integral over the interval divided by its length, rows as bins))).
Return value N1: -0.57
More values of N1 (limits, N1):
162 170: -0.38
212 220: -0.67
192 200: -0.13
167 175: -0.39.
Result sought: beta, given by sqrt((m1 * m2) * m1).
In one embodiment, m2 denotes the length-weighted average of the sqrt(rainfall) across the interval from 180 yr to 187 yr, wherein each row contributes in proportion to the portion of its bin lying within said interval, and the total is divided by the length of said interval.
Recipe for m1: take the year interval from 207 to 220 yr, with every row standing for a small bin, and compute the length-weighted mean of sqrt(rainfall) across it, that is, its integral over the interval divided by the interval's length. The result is 1.47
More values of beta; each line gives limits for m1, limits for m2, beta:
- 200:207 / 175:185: 1.39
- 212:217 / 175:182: 1.50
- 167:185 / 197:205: 1.33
